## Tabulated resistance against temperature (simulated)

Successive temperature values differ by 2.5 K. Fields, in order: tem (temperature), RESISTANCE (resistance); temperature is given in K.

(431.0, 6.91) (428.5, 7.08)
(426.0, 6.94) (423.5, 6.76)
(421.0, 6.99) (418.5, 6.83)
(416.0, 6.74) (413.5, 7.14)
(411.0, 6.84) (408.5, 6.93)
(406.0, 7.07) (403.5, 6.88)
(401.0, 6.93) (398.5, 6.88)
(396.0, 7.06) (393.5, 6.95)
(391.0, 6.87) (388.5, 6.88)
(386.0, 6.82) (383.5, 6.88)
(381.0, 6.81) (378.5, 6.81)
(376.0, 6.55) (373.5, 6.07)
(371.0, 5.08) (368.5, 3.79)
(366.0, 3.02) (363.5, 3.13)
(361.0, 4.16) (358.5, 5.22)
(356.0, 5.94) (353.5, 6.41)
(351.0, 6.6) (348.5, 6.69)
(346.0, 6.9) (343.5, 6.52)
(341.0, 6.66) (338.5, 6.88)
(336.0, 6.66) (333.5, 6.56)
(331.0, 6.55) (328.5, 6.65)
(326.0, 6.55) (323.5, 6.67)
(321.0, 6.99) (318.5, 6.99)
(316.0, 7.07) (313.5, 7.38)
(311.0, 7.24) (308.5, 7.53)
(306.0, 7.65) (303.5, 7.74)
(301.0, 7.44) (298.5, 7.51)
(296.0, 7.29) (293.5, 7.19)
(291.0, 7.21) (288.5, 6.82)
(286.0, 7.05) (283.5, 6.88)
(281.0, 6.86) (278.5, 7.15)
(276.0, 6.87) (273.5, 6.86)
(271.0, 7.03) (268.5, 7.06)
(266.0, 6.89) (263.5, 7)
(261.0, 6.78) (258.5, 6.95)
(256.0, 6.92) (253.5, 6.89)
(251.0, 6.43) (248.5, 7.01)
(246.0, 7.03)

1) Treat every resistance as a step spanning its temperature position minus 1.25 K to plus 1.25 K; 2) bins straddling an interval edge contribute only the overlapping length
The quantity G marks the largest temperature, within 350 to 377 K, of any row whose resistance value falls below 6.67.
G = 376.0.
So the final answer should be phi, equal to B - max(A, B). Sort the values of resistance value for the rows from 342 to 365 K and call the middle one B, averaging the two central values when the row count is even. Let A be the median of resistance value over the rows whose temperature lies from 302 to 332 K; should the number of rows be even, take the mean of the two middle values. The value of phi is -0.62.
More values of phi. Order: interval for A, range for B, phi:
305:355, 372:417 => 0.00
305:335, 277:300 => 0.00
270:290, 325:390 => -0.32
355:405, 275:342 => 0.00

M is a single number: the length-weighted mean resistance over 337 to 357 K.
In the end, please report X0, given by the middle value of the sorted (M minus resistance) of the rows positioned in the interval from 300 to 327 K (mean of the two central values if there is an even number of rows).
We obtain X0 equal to -0.7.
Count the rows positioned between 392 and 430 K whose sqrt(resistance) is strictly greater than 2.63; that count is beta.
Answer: 9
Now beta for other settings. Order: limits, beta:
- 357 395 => 1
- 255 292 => 8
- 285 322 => 14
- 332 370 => 0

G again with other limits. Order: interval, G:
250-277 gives 251.0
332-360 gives 358.5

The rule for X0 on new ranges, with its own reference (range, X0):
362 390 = 0.0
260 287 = -0.3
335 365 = 0.0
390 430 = -0.3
